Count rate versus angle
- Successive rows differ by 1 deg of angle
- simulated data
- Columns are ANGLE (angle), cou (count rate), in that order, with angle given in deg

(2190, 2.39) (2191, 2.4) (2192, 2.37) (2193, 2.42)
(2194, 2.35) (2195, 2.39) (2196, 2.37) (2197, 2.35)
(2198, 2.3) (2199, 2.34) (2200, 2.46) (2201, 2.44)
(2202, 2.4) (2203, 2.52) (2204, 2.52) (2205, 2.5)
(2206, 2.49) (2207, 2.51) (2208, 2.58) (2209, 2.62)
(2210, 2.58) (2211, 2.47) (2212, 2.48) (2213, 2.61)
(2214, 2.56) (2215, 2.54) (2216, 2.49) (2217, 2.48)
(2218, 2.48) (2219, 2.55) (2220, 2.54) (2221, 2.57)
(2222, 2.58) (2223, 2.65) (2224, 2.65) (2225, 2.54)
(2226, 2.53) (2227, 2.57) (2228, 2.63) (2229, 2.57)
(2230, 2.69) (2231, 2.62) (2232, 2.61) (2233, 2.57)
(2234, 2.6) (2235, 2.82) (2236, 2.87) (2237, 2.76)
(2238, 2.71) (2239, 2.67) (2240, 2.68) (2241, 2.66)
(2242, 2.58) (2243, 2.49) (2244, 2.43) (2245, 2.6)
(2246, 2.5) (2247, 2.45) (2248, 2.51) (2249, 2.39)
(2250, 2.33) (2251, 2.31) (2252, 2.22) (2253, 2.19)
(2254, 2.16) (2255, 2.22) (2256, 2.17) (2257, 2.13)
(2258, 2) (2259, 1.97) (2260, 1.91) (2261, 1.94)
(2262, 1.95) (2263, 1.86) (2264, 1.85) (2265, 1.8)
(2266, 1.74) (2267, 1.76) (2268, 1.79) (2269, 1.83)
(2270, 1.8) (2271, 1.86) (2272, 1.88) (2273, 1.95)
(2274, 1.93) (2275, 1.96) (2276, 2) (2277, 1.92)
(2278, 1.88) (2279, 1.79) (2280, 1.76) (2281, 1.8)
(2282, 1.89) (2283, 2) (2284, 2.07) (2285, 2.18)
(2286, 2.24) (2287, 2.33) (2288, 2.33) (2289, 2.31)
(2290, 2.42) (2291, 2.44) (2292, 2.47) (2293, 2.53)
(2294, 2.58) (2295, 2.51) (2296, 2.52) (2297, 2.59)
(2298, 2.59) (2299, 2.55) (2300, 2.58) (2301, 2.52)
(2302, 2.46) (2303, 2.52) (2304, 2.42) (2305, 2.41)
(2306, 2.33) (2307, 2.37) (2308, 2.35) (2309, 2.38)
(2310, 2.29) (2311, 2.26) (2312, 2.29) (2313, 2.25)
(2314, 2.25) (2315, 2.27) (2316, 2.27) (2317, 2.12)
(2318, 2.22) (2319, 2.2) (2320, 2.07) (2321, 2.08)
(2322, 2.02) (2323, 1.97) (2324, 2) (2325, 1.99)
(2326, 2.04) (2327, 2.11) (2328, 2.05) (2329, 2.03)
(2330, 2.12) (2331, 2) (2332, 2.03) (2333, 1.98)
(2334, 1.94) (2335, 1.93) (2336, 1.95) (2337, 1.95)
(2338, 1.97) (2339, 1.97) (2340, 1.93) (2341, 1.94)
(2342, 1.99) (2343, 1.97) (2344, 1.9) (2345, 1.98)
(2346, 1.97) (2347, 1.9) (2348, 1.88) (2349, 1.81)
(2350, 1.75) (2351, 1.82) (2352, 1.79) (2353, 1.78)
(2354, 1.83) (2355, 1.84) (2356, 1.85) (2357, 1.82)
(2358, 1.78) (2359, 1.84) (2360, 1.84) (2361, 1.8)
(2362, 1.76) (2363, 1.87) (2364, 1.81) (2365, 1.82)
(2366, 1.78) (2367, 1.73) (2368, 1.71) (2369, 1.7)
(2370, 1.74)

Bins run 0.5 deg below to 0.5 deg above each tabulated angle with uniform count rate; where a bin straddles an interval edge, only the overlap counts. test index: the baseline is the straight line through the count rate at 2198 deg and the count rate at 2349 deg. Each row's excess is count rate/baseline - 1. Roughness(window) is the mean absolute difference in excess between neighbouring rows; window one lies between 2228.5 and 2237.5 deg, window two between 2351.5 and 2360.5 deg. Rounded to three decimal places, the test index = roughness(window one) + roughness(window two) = 0.052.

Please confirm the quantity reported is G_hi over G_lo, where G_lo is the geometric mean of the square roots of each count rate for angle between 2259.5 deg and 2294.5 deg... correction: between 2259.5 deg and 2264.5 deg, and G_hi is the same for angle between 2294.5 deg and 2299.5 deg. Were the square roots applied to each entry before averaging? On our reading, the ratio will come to 1.16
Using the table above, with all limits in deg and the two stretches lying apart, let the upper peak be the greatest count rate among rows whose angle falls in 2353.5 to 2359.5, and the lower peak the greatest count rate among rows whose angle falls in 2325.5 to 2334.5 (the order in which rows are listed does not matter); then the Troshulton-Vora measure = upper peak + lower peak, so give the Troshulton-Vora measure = 4.0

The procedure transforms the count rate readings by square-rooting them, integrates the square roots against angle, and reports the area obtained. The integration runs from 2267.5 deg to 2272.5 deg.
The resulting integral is 6.8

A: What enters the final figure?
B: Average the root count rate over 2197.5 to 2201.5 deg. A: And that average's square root 1.24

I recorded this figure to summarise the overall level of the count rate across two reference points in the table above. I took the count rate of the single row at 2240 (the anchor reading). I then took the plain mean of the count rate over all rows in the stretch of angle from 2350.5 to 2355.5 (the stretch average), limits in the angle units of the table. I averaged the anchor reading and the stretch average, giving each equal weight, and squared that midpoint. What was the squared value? 5.04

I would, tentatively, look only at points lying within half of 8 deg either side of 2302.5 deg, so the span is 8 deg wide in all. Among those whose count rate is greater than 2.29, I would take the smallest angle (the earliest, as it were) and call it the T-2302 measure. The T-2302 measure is 2299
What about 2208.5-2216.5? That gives 2209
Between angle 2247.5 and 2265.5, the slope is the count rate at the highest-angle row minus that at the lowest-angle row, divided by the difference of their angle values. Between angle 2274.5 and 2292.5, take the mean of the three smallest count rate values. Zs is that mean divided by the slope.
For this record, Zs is -43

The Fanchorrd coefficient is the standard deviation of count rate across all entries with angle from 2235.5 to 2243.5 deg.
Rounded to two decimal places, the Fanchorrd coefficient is 0.11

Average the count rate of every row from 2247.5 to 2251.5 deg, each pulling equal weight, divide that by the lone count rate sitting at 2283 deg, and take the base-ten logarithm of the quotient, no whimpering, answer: 0.076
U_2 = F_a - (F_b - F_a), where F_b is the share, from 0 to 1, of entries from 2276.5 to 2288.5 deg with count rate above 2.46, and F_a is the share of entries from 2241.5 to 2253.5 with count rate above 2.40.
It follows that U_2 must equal 1.2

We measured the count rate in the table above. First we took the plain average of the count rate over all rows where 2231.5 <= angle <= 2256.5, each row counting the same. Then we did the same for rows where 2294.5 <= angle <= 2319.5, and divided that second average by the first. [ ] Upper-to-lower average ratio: 0.95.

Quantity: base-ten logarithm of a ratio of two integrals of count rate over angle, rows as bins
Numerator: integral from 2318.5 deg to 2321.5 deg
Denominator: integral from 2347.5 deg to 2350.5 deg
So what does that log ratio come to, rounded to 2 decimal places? 0.07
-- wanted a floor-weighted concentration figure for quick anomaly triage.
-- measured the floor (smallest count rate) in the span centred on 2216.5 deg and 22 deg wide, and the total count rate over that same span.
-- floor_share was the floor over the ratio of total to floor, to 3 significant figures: 0.109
